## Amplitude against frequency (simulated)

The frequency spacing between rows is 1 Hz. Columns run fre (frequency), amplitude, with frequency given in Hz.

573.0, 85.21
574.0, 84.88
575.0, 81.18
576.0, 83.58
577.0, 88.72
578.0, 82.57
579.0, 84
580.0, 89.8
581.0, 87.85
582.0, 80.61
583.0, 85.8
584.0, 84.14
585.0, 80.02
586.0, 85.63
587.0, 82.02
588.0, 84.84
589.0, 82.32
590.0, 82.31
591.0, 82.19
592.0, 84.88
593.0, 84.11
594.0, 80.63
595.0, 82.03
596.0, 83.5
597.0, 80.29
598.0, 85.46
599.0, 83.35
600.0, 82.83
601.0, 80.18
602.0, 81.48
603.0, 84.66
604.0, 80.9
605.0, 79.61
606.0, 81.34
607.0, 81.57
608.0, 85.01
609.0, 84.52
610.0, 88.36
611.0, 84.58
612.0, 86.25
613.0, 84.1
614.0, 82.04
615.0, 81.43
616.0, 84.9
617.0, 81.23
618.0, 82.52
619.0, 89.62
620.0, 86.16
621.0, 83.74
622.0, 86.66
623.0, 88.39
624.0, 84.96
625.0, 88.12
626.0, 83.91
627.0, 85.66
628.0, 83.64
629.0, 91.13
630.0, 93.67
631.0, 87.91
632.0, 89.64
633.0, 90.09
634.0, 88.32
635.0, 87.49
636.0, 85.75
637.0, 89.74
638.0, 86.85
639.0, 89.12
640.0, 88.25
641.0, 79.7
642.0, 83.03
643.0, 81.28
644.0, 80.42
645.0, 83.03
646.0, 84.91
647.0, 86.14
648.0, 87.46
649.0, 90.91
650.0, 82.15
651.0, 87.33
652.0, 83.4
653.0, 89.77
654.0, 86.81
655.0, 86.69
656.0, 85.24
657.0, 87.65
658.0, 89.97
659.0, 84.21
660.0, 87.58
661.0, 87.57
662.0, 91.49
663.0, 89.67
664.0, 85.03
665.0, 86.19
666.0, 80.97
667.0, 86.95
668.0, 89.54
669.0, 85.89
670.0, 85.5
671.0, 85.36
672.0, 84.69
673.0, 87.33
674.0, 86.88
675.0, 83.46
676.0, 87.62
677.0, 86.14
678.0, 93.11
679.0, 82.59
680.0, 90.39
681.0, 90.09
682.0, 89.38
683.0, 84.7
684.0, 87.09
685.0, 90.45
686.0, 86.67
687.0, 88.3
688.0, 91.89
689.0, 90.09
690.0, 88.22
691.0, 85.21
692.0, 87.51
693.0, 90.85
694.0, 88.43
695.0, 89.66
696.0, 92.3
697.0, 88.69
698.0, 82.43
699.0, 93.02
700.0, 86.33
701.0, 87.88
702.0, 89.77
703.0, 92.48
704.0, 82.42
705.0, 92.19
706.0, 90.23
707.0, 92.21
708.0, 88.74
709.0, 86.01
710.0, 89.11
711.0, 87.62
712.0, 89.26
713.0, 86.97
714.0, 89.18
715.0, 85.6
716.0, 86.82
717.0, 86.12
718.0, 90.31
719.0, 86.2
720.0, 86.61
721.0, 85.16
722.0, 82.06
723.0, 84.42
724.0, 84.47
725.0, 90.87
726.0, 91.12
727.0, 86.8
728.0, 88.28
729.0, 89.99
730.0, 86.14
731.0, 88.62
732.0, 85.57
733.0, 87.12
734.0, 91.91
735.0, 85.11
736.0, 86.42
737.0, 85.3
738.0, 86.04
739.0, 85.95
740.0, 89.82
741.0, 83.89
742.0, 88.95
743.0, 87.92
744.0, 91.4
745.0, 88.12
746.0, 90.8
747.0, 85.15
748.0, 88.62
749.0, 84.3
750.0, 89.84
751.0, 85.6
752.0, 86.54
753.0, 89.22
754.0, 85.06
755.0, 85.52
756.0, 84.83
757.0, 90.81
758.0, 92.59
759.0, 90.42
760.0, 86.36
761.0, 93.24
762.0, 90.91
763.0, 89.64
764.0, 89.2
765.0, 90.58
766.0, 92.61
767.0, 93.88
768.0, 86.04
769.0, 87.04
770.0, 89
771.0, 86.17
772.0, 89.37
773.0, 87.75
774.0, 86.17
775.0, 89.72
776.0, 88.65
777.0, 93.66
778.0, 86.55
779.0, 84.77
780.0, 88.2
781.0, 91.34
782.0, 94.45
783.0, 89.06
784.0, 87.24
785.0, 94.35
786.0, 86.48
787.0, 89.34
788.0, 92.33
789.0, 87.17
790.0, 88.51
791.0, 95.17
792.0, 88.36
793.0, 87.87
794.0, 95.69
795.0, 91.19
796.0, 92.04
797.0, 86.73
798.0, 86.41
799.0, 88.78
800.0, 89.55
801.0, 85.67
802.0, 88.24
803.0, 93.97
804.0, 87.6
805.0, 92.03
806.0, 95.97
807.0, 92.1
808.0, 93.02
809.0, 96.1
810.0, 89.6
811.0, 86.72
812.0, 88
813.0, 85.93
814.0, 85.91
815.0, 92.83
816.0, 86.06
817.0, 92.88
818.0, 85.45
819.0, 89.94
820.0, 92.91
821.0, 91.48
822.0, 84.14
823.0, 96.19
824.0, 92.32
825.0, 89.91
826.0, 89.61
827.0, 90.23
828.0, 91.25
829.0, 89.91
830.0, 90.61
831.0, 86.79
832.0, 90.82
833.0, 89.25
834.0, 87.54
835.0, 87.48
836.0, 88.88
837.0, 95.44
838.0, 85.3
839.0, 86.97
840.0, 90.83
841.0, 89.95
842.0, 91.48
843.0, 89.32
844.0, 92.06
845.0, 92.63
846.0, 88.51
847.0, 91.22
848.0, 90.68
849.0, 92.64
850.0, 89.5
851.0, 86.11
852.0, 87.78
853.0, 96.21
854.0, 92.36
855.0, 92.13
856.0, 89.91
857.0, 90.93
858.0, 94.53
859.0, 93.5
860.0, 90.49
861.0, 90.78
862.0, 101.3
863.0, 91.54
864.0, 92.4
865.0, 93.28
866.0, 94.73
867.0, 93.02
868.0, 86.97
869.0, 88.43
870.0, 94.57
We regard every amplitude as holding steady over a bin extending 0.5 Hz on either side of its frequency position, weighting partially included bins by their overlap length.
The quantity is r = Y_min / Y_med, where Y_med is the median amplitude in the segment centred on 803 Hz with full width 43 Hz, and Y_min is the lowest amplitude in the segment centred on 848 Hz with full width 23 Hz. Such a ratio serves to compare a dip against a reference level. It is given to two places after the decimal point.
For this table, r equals 0.95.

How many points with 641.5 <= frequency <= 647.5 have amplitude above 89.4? 0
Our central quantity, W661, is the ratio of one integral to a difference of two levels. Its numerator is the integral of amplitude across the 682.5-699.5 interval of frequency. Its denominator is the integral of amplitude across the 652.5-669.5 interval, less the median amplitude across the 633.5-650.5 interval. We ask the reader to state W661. 1.08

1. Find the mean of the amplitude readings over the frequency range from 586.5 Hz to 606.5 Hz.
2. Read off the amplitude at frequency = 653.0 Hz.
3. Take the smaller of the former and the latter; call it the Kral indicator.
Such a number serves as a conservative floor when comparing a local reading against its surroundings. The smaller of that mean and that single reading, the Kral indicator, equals 82.4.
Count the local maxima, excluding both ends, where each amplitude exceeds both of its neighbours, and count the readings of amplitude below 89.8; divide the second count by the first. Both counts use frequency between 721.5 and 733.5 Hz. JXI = 3.0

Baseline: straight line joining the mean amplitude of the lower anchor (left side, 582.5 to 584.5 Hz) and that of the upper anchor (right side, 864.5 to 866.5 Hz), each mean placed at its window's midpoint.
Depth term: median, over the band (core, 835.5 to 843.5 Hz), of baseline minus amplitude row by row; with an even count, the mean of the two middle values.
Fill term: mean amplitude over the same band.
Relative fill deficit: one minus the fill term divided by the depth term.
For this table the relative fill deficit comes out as -24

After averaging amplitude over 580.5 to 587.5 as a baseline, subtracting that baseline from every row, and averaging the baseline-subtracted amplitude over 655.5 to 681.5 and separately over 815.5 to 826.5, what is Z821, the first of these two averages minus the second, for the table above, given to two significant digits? -3.1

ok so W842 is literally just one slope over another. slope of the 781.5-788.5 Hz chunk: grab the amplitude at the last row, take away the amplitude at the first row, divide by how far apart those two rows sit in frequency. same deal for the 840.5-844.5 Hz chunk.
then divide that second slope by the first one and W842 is -2.0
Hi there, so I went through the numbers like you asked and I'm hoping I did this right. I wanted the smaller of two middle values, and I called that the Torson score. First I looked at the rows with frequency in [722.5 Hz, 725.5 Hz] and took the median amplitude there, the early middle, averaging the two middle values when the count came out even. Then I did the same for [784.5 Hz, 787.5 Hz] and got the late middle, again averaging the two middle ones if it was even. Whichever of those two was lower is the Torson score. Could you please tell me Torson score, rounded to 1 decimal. 84.5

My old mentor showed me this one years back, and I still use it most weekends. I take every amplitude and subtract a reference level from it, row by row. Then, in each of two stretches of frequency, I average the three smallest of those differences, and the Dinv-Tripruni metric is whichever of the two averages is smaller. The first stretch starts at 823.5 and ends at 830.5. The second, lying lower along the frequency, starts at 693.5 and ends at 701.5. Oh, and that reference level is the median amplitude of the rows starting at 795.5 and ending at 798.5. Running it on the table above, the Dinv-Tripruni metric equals -1.2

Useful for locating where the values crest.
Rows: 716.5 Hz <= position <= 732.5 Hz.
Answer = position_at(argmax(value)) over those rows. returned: 726.0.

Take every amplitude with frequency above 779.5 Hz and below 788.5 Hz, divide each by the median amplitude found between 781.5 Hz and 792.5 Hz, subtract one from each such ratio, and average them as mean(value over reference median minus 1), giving 0.014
